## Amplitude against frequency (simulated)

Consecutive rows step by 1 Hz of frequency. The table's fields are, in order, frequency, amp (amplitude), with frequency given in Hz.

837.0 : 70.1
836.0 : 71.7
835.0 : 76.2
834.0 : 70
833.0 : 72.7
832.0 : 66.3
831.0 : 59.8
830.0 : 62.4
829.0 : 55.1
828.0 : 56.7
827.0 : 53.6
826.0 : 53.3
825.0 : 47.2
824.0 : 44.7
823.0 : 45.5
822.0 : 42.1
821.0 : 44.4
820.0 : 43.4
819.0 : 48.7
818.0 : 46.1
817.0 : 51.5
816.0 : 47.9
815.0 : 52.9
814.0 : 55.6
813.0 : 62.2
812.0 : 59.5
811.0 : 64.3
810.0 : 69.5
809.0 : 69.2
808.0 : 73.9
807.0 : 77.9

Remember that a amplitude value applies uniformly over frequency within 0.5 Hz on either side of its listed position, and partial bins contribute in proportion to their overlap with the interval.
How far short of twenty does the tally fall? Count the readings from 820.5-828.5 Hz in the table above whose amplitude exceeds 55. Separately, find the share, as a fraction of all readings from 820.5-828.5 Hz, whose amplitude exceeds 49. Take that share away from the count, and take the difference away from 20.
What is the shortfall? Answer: 19.4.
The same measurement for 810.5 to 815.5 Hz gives 17.0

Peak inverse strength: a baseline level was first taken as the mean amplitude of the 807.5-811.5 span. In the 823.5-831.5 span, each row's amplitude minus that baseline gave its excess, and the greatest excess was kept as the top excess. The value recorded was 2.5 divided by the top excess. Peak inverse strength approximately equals -0.37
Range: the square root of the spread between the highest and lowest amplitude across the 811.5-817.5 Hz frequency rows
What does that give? 3.8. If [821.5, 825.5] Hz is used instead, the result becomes 2.3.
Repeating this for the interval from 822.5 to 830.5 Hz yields 4.2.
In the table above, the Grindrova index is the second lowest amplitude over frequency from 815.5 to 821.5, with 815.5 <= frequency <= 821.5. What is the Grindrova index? 44.4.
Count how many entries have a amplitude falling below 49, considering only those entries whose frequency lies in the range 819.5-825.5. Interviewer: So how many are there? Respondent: 6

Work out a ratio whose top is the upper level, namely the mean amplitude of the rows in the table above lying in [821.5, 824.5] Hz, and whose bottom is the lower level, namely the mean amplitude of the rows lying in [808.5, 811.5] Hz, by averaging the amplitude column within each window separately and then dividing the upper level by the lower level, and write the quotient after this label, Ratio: 0.65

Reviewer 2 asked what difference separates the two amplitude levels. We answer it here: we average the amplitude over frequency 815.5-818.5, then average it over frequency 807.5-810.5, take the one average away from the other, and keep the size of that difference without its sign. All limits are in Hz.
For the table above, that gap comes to 22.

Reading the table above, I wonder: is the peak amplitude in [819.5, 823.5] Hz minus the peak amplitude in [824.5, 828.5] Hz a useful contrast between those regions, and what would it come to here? -11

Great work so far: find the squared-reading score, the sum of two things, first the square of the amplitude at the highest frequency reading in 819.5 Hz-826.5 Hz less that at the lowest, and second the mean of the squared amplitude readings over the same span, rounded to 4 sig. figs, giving 3067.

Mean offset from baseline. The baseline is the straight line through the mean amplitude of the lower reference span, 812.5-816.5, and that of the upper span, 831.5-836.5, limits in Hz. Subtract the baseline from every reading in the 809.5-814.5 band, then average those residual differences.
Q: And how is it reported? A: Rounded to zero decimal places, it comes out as 10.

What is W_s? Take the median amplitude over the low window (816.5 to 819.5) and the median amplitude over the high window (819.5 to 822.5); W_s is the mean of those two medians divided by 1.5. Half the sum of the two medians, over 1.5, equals 31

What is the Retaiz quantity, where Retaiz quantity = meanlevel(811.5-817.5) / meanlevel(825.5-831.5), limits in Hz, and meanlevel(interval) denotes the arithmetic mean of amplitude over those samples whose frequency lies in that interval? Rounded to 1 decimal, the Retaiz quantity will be 1.0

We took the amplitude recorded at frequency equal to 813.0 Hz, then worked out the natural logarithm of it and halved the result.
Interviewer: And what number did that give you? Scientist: 2.07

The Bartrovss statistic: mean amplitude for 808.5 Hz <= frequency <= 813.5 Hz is 65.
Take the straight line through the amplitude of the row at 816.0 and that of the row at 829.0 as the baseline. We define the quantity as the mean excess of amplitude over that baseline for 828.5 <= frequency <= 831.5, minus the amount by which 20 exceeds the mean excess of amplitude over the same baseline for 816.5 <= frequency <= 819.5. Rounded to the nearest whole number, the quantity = -17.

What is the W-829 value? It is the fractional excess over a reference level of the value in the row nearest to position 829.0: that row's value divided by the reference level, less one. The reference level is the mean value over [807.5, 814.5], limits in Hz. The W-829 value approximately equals -0.15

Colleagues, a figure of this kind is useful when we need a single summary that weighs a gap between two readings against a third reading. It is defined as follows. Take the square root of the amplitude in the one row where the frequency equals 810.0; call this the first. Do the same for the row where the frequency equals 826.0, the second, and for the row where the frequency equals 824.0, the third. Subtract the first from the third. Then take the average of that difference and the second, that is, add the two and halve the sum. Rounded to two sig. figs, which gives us 2.8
